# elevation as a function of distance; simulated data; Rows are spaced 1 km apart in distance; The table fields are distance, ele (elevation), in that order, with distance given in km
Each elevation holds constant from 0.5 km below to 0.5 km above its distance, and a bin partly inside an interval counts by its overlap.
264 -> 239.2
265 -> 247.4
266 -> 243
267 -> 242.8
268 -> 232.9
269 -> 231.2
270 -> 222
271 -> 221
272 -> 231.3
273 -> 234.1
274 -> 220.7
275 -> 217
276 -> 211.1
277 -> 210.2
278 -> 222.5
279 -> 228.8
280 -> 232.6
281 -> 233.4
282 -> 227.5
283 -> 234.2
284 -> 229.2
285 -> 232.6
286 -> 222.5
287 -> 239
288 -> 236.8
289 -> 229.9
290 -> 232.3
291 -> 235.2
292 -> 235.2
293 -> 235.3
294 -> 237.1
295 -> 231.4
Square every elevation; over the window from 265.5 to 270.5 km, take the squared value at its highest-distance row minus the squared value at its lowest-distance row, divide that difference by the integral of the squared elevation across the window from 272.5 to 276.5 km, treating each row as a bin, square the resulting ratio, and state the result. 0.0025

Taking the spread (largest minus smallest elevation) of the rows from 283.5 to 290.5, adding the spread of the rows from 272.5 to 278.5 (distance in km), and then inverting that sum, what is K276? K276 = 0.025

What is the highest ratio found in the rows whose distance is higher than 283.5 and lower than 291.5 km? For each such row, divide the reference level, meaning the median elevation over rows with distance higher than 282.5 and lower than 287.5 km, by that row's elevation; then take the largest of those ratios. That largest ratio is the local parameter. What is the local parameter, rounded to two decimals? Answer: 1.05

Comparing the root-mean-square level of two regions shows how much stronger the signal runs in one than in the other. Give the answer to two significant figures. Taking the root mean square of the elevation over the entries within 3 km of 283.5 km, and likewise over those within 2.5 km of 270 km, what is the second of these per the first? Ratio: 0.99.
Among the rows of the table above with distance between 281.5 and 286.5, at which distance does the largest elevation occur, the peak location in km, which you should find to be 283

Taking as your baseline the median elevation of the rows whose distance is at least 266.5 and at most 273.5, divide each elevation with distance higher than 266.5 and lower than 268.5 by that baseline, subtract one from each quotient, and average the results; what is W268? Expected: 0.028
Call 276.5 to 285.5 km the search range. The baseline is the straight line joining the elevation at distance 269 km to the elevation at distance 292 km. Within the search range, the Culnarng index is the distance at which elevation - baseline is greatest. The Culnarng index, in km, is 283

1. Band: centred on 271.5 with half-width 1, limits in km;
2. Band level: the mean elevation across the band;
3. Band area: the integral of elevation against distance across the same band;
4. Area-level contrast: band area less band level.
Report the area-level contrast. 226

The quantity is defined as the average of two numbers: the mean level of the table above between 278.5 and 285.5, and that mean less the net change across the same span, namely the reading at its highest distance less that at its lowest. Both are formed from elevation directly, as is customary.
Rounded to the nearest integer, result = 229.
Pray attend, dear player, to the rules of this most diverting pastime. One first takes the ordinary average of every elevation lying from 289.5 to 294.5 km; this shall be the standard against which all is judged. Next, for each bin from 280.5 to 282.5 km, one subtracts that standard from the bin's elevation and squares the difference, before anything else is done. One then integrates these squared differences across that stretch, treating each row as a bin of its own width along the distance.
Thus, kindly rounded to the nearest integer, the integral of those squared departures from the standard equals 59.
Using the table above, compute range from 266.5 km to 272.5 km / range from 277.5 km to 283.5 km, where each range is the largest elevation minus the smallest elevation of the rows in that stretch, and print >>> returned 1.86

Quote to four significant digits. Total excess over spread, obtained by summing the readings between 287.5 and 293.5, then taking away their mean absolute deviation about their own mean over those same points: 1403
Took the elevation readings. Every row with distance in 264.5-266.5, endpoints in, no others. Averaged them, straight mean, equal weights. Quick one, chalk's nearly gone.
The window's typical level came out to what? 245.2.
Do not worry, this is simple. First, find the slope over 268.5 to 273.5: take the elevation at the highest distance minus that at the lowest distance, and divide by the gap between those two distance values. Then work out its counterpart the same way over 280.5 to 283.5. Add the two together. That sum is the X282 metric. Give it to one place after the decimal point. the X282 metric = 1.1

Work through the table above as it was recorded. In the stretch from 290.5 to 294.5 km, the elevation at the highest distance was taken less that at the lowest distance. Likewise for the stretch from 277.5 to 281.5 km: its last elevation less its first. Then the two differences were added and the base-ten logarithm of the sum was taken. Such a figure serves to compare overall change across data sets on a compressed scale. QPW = 1.1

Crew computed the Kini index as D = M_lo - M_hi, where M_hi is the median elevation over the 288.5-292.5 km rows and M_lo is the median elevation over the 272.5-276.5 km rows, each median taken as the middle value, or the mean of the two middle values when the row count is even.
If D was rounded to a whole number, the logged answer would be -15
